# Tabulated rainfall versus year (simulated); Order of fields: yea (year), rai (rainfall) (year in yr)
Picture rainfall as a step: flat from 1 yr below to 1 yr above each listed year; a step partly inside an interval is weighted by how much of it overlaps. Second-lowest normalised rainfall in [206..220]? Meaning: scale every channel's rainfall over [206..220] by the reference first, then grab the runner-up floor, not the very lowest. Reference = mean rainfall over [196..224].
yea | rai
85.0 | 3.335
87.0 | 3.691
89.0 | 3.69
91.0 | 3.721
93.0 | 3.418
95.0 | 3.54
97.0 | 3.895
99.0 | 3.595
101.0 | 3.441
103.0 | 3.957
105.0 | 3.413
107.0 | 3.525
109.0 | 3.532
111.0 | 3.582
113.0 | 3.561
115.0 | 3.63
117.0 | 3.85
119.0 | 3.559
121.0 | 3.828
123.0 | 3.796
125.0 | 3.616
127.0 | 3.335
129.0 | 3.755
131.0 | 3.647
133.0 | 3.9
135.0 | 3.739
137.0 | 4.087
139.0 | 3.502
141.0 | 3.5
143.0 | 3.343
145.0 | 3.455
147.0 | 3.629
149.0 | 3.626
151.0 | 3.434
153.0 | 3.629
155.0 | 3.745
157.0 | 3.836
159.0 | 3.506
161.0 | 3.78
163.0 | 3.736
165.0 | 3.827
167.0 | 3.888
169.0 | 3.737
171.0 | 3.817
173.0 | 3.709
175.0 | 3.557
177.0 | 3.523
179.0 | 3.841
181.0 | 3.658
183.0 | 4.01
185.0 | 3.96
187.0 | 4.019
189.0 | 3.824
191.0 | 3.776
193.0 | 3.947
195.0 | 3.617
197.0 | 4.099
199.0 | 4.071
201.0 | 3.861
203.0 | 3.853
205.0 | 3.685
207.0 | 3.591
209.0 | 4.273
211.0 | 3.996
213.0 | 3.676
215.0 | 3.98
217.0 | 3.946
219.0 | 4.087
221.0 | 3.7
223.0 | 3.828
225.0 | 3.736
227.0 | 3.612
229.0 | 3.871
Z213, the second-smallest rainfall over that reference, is 0.94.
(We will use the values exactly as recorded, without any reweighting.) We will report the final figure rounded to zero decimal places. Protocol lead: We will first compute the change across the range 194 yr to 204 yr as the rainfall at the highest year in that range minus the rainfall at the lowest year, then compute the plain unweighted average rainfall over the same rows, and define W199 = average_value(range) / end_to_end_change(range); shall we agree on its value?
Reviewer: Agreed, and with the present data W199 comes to 17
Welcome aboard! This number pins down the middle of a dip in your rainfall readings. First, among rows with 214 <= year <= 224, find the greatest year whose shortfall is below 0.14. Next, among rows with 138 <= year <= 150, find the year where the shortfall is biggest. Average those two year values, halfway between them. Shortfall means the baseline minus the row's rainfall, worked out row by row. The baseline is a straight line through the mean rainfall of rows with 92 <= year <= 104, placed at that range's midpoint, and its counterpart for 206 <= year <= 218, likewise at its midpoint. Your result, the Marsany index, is 183 yr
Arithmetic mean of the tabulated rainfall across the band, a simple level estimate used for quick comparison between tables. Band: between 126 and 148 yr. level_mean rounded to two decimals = 3.63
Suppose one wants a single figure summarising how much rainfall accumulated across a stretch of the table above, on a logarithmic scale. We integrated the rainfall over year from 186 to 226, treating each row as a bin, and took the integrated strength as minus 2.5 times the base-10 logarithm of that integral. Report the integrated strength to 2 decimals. -5.48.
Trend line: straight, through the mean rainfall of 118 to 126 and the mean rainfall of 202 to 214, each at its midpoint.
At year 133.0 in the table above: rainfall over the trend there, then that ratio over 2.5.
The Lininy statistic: 0.420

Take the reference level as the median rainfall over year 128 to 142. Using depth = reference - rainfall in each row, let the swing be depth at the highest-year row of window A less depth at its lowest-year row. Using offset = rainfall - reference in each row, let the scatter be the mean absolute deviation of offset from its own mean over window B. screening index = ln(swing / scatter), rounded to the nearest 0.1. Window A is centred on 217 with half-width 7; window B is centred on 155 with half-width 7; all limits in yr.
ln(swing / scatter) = 0.4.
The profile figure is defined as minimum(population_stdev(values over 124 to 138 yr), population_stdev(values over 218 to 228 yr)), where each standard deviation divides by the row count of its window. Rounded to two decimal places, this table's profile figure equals 0.16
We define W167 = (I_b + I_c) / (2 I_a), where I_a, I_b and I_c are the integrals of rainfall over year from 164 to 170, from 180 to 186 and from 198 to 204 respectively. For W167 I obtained 1.02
